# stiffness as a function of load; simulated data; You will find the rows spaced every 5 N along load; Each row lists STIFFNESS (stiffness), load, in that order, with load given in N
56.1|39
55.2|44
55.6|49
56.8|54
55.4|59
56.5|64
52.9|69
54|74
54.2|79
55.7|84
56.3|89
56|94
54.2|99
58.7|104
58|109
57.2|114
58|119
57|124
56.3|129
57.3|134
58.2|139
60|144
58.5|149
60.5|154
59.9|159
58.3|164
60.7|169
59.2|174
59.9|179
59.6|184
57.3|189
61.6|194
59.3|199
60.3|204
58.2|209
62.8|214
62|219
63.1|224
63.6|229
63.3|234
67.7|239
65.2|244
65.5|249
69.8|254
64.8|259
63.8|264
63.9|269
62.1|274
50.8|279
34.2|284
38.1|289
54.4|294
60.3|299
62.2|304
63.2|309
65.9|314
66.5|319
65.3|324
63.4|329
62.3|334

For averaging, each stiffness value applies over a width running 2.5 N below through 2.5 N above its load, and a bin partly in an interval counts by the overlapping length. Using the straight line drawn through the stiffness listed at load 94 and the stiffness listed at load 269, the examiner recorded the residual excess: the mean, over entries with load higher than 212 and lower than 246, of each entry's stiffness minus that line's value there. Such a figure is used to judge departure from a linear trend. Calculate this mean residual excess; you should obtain 1.9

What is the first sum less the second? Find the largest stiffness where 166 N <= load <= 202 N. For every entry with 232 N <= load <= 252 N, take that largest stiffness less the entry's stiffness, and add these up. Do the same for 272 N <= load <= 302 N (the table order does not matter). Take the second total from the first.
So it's -85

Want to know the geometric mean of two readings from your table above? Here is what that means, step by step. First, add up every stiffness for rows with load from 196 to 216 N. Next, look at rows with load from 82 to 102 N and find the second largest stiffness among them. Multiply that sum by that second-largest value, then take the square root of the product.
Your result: 116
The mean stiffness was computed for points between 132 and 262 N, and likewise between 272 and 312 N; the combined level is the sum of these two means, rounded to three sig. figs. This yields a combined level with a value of 115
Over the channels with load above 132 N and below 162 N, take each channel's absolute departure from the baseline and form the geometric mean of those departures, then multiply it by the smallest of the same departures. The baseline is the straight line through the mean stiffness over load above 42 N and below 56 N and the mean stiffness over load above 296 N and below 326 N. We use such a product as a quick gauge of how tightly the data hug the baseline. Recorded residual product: 0.3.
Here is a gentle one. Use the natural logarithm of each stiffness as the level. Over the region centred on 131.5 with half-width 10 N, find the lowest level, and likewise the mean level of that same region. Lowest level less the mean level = -0.016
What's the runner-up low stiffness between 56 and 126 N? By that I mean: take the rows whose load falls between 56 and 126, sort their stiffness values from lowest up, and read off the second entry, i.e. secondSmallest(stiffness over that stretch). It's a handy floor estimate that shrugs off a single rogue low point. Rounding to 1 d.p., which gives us 54.0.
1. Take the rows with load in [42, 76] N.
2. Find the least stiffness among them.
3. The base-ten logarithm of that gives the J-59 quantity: 1.72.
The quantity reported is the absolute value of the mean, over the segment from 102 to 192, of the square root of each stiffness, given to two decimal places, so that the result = 7.65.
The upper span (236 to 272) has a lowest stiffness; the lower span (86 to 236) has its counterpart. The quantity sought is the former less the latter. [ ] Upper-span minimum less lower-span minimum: 10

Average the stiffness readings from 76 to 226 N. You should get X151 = 58.6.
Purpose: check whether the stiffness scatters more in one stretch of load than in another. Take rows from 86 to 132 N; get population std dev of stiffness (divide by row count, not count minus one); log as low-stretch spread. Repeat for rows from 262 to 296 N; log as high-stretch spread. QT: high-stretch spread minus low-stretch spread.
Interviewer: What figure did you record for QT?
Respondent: 10.1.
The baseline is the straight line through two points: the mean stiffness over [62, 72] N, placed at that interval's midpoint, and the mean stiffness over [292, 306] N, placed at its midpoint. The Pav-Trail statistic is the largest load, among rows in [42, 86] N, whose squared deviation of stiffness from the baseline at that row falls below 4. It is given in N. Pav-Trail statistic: 84 N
